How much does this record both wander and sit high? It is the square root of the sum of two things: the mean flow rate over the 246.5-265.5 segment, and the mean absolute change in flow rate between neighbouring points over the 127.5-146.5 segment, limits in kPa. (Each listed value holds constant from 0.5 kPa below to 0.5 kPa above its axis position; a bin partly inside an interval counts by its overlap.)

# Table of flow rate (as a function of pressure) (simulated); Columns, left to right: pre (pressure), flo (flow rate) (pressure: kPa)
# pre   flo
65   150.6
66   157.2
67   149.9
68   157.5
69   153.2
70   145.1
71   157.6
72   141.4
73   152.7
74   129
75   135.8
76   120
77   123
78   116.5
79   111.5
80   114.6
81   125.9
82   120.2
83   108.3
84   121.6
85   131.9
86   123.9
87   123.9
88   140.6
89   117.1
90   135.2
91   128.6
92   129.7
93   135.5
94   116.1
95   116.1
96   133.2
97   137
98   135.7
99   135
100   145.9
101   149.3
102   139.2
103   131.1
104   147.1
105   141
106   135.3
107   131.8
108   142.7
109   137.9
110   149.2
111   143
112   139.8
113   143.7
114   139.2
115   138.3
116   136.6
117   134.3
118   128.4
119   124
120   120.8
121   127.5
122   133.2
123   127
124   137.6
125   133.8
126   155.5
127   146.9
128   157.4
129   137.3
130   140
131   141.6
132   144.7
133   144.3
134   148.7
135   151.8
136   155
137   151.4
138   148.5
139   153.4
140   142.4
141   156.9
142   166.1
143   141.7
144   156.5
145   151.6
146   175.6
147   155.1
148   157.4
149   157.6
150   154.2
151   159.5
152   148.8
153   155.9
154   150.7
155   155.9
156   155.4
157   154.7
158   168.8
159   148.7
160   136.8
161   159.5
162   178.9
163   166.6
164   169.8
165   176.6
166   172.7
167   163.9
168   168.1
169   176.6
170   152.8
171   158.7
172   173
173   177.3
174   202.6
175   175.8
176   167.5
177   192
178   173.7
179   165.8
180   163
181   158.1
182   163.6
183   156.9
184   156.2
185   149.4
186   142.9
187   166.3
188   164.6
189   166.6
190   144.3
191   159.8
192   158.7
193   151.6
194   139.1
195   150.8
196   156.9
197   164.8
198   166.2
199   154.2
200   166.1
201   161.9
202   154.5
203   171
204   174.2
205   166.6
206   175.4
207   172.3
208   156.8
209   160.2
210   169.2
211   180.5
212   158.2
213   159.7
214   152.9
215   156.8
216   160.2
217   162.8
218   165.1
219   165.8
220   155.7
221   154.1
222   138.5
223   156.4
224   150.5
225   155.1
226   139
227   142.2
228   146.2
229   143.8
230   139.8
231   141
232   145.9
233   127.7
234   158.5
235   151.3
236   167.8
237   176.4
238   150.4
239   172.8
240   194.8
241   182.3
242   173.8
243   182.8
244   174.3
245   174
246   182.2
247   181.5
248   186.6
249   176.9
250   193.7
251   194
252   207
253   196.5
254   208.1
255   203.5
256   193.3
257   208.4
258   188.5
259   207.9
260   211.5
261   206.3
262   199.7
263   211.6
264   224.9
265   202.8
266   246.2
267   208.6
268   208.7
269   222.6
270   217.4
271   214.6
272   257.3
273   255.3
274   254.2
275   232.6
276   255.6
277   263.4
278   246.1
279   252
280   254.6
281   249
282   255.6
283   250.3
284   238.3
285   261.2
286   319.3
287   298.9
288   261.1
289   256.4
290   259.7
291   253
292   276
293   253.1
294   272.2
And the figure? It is 14.4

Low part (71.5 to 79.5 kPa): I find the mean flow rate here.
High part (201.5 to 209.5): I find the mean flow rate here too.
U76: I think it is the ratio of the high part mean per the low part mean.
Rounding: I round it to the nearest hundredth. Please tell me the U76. 1.29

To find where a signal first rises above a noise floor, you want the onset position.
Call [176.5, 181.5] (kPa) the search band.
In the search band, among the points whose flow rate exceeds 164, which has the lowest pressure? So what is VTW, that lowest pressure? 177 kPa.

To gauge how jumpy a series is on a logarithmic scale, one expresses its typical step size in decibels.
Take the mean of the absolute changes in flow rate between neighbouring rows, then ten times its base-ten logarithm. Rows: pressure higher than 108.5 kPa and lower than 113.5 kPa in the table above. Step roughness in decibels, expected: 7.9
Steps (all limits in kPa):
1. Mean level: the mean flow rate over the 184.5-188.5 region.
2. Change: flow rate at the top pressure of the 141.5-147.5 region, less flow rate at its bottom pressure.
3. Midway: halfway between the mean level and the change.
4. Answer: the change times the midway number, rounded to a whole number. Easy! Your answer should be -796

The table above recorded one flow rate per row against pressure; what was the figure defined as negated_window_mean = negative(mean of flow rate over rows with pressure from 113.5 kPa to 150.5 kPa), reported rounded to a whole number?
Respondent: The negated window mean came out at -145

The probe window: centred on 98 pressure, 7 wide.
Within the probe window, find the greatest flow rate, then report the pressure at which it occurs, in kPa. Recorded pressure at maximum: 101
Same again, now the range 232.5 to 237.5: 237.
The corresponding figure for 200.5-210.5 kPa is 206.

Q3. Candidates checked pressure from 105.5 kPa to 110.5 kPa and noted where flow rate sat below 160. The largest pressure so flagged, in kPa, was 110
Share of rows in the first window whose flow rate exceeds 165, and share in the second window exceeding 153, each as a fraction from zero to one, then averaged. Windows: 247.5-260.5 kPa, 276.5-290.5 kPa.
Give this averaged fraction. 1.00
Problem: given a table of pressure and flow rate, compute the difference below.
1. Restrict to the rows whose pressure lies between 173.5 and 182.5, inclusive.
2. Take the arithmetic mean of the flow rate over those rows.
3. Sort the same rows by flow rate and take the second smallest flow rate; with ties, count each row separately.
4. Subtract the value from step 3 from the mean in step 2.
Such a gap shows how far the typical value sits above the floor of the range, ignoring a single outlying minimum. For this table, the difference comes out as 11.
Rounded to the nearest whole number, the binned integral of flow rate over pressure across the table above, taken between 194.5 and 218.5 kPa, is 3917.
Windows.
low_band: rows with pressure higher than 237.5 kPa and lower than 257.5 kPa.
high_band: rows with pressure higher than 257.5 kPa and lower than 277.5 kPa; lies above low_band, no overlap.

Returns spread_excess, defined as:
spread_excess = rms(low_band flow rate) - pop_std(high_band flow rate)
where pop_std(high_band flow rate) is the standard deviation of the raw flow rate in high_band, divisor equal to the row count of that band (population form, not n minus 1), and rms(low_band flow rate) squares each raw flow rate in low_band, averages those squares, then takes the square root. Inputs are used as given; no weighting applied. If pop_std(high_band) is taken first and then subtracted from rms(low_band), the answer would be 165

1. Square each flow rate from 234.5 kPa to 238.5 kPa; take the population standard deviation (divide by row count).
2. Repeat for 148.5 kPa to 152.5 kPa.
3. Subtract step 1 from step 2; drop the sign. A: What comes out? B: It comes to 2345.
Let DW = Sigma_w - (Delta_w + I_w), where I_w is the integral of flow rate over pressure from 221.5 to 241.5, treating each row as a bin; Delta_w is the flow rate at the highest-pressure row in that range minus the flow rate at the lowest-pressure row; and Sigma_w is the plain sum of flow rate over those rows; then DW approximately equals -44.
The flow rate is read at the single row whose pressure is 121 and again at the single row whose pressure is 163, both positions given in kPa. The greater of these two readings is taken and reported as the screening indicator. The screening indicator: 167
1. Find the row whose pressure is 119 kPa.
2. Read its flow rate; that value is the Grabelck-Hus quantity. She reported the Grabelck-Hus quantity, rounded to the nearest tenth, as 124.0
